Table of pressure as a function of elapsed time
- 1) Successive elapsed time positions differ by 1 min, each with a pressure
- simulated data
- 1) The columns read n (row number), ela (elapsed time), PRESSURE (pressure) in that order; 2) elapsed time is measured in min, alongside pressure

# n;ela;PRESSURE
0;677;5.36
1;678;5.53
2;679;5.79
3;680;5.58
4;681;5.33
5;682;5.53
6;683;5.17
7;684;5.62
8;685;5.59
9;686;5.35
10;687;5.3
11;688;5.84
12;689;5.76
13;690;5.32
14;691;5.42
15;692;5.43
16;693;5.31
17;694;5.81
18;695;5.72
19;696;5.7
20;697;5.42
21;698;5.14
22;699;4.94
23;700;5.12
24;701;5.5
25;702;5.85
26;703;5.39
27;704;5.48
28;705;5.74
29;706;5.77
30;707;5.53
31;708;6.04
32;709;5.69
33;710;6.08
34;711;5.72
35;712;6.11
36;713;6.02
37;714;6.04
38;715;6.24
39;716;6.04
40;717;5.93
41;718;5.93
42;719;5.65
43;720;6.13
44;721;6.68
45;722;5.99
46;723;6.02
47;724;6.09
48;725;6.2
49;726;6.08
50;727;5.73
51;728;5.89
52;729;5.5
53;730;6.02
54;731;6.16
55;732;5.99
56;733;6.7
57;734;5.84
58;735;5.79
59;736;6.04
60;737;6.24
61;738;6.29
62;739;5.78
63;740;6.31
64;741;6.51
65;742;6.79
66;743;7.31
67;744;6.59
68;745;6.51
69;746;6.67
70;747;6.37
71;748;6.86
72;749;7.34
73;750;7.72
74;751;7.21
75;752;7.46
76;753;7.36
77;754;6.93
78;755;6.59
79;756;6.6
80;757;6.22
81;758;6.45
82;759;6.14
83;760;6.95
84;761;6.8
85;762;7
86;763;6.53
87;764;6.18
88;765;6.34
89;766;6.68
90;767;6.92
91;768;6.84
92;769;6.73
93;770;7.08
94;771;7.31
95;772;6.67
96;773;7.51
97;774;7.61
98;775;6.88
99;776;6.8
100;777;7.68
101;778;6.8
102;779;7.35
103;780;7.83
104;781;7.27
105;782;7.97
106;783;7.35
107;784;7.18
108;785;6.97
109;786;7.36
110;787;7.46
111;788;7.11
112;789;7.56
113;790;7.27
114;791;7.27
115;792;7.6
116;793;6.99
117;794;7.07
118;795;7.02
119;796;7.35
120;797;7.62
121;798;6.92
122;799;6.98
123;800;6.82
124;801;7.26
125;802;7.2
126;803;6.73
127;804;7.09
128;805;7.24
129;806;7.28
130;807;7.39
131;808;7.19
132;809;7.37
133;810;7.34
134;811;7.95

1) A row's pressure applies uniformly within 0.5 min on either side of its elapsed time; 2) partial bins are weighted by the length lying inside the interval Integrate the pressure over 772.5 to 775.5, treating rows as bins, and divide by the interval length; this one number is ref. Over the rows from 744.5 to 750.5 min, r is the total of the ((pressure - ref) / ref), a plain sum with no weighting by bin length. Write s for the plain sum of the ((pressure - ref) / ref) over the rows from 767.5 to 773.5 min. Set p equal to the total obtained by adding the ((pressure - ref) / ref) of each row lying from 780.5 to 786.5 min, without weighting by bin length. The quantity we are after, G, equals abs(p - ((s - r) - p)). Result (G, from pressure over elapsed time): 0.1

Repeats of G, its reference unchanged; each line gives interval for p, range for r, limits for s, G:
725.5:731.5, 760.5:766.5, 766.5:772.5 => 2.6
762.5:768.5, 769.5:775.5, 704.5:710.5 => 0.1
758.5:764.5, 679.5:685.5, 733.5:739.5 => 1.6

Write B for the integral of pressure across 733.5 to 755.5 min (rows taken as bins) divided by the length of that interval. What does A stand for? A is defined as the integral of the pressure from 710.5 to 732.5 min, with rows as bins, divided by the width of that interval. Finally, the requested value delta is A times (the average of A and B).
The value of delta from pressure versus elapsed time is 38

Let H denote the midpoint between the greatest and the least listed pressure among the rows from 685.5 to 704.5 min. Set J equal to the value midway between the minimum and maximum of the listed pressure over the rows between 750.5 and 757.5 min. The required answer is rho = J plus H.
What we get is 12.2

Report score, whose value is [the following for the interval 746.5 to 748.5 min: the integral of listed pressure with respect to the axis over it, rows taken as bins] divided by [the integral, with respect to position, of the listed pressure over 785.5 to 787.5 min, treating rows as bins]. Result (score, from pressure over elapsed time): 0.89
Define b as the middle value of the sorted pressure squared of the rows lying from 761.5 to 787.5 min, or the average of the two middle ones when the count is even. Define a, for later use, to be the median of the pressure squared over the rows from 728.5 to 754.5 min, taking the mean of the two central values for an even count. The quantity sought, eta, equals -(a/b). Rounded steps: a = 42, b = 50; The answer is -0.9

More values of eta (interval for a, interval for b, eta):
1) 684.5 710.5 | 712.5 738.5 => -0.8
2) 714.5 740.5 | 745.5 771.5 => -0.8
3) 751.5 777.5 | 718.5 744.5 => -1.3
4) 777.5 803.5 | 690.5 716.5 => -1.6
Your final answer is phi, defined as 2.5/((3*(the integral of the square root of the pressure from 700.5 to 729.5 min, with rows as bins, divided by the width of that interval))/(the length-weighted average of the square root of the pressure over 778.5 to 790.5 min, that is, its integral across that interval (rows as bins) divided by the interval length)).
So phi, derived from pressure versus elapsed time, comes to 0.933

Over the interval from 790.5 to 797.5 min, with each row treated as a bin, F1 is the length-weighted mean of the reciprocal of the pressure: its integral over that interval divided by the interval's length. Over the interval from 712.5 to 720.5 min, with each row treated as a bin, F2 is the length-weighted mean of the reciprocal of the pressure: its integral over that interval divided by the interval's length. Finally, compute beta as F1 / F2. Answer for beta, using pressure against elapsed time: 0.82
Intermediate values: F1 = 0.138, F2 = 0.167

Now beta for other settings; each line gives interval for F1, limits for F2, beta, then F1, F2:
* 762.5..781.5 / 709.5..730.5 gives 0.86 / 0.143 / 0.167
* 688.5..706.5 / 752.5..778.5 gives 1.24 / 0.183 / 0.147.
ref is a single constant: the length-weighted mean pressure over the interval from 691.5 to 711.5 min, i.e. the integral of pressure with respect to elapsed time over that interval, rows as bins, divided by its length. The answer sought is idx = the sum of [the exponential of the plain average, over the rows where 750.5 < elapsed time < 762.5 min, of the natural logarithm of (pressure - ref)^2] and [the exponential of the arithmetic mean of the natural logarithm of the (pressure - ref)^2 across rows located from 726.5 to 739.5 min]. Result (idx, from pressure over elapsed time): 1.5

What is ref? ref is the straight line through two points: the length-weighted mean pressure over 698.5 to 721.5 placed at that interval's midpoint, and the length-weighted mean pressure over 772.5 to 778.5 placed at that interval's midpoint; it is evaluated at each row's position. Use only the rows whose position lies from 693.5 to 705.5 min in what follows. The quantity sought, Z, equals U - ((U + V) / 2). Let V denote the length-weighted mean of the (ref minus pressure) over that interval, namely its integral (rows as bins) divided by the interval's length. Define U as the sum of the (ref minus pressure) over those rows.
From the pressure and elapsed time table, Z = 0.6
